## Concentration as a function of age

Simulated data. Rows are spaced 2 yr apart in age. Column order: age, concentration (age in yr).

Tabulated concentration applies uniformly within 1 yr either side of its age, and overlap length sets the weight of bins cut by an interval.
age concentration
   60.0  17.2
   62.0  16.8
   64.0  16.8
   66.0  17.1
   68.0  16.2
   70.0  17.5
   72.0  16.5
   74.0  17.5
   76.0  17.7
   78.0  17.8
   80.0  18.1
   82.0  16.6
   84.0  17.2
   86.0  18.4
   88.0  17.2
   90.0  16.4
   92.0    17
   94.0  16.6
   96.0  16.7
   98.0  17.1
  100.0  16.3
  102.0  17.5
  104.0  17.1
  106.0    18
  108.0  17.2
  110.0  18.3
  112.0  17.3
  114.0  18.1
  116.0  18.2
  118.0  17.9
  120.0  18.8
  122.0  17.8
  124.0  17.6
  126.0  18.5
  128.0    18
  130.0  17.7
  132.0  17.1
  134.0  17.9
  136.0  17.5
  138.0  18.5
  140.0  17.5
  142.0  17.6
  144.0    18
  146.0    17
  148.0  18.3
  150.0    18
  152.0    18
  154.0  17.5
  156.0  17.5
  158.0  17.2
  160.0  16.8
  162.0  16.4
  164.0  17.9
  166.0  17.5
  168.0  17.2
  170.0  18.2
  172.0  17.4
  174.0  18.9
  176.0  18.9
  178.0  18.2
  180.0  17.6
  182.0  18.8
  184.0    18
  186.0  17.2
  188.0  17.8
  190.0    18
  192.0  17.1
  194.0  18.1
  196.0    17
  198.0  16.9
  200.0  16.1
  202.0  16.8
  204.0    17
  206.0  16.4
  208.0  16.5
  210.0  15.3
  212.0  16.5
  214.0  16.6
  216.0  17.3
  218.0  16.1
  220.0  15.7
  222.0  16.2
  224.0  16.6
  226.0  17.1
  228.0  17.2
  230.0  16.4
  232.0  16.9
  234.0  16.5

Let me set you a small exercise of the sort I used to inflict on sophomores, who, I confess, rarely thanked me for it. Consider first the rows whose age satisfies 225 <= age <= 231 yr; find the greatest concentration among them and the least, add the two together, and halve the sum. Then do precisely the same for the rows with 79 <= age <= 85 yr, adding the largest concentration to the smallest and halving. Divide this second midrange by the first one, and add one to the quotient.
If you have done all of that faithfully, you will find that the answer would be 2.03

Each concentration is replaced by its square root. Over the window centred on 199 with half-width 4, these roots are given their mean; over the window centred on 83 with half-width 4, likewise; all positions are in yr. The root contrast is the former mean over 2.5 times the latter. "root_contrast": 0.390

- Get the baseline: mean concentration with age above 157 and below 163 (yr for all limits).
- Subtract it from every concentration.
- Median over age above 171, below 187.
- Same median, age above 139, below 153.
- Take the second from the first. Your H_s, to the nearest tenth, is 0.1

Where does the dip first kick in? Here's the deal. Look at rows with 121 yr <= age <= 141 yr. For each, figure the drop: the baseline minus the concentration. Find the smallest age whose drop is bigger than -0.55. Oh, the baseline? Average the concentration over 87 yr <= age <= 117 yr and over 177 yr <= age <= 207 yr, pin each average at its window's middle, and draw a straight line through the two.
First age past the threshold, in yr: 122.0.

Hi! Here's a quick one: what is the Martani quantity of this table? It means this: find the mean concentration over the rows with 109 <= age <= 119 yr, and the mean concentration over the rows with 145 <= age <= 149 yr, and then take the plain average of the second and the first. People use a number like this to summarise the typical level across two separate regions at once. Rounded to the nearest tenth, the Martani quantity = 17.8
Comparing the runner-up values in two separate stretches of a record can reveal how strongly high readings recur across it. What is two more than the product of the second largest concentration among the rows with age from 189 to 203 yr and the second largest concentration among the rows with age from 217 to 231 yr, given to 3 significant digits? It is 310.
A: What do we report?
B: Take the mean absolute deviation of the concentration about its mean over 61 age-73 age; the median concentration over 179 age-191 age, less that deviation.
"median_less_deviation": 17.6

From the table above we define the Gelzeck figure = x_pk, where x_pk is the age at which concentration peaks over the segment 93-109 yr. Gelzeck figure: 106.0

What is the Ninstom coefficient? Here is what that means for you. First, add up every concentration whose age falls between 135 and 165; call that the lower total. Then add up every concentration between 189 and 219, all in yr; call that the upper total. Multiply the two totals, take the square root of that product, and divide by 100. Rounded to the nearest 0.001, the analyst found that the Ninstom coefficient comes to 2.576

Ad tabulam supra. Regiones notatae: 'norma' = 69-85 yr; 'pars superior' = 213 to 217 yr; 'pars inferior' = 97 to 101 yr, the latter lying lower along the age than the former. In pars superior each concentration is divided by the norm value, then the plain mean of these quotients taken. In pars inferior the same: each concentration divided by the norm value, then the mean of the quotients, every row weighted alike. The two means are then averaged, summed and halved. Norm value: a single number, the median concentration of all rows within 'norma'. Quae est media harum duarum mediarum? 0.96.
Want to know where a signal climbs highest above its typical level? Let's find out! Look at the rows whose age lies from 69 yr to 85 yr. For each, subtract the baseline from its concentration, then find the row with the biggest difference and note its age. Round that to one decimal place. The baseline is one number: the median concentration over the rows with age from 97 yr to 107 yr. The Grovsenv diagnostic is 80.0 yr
